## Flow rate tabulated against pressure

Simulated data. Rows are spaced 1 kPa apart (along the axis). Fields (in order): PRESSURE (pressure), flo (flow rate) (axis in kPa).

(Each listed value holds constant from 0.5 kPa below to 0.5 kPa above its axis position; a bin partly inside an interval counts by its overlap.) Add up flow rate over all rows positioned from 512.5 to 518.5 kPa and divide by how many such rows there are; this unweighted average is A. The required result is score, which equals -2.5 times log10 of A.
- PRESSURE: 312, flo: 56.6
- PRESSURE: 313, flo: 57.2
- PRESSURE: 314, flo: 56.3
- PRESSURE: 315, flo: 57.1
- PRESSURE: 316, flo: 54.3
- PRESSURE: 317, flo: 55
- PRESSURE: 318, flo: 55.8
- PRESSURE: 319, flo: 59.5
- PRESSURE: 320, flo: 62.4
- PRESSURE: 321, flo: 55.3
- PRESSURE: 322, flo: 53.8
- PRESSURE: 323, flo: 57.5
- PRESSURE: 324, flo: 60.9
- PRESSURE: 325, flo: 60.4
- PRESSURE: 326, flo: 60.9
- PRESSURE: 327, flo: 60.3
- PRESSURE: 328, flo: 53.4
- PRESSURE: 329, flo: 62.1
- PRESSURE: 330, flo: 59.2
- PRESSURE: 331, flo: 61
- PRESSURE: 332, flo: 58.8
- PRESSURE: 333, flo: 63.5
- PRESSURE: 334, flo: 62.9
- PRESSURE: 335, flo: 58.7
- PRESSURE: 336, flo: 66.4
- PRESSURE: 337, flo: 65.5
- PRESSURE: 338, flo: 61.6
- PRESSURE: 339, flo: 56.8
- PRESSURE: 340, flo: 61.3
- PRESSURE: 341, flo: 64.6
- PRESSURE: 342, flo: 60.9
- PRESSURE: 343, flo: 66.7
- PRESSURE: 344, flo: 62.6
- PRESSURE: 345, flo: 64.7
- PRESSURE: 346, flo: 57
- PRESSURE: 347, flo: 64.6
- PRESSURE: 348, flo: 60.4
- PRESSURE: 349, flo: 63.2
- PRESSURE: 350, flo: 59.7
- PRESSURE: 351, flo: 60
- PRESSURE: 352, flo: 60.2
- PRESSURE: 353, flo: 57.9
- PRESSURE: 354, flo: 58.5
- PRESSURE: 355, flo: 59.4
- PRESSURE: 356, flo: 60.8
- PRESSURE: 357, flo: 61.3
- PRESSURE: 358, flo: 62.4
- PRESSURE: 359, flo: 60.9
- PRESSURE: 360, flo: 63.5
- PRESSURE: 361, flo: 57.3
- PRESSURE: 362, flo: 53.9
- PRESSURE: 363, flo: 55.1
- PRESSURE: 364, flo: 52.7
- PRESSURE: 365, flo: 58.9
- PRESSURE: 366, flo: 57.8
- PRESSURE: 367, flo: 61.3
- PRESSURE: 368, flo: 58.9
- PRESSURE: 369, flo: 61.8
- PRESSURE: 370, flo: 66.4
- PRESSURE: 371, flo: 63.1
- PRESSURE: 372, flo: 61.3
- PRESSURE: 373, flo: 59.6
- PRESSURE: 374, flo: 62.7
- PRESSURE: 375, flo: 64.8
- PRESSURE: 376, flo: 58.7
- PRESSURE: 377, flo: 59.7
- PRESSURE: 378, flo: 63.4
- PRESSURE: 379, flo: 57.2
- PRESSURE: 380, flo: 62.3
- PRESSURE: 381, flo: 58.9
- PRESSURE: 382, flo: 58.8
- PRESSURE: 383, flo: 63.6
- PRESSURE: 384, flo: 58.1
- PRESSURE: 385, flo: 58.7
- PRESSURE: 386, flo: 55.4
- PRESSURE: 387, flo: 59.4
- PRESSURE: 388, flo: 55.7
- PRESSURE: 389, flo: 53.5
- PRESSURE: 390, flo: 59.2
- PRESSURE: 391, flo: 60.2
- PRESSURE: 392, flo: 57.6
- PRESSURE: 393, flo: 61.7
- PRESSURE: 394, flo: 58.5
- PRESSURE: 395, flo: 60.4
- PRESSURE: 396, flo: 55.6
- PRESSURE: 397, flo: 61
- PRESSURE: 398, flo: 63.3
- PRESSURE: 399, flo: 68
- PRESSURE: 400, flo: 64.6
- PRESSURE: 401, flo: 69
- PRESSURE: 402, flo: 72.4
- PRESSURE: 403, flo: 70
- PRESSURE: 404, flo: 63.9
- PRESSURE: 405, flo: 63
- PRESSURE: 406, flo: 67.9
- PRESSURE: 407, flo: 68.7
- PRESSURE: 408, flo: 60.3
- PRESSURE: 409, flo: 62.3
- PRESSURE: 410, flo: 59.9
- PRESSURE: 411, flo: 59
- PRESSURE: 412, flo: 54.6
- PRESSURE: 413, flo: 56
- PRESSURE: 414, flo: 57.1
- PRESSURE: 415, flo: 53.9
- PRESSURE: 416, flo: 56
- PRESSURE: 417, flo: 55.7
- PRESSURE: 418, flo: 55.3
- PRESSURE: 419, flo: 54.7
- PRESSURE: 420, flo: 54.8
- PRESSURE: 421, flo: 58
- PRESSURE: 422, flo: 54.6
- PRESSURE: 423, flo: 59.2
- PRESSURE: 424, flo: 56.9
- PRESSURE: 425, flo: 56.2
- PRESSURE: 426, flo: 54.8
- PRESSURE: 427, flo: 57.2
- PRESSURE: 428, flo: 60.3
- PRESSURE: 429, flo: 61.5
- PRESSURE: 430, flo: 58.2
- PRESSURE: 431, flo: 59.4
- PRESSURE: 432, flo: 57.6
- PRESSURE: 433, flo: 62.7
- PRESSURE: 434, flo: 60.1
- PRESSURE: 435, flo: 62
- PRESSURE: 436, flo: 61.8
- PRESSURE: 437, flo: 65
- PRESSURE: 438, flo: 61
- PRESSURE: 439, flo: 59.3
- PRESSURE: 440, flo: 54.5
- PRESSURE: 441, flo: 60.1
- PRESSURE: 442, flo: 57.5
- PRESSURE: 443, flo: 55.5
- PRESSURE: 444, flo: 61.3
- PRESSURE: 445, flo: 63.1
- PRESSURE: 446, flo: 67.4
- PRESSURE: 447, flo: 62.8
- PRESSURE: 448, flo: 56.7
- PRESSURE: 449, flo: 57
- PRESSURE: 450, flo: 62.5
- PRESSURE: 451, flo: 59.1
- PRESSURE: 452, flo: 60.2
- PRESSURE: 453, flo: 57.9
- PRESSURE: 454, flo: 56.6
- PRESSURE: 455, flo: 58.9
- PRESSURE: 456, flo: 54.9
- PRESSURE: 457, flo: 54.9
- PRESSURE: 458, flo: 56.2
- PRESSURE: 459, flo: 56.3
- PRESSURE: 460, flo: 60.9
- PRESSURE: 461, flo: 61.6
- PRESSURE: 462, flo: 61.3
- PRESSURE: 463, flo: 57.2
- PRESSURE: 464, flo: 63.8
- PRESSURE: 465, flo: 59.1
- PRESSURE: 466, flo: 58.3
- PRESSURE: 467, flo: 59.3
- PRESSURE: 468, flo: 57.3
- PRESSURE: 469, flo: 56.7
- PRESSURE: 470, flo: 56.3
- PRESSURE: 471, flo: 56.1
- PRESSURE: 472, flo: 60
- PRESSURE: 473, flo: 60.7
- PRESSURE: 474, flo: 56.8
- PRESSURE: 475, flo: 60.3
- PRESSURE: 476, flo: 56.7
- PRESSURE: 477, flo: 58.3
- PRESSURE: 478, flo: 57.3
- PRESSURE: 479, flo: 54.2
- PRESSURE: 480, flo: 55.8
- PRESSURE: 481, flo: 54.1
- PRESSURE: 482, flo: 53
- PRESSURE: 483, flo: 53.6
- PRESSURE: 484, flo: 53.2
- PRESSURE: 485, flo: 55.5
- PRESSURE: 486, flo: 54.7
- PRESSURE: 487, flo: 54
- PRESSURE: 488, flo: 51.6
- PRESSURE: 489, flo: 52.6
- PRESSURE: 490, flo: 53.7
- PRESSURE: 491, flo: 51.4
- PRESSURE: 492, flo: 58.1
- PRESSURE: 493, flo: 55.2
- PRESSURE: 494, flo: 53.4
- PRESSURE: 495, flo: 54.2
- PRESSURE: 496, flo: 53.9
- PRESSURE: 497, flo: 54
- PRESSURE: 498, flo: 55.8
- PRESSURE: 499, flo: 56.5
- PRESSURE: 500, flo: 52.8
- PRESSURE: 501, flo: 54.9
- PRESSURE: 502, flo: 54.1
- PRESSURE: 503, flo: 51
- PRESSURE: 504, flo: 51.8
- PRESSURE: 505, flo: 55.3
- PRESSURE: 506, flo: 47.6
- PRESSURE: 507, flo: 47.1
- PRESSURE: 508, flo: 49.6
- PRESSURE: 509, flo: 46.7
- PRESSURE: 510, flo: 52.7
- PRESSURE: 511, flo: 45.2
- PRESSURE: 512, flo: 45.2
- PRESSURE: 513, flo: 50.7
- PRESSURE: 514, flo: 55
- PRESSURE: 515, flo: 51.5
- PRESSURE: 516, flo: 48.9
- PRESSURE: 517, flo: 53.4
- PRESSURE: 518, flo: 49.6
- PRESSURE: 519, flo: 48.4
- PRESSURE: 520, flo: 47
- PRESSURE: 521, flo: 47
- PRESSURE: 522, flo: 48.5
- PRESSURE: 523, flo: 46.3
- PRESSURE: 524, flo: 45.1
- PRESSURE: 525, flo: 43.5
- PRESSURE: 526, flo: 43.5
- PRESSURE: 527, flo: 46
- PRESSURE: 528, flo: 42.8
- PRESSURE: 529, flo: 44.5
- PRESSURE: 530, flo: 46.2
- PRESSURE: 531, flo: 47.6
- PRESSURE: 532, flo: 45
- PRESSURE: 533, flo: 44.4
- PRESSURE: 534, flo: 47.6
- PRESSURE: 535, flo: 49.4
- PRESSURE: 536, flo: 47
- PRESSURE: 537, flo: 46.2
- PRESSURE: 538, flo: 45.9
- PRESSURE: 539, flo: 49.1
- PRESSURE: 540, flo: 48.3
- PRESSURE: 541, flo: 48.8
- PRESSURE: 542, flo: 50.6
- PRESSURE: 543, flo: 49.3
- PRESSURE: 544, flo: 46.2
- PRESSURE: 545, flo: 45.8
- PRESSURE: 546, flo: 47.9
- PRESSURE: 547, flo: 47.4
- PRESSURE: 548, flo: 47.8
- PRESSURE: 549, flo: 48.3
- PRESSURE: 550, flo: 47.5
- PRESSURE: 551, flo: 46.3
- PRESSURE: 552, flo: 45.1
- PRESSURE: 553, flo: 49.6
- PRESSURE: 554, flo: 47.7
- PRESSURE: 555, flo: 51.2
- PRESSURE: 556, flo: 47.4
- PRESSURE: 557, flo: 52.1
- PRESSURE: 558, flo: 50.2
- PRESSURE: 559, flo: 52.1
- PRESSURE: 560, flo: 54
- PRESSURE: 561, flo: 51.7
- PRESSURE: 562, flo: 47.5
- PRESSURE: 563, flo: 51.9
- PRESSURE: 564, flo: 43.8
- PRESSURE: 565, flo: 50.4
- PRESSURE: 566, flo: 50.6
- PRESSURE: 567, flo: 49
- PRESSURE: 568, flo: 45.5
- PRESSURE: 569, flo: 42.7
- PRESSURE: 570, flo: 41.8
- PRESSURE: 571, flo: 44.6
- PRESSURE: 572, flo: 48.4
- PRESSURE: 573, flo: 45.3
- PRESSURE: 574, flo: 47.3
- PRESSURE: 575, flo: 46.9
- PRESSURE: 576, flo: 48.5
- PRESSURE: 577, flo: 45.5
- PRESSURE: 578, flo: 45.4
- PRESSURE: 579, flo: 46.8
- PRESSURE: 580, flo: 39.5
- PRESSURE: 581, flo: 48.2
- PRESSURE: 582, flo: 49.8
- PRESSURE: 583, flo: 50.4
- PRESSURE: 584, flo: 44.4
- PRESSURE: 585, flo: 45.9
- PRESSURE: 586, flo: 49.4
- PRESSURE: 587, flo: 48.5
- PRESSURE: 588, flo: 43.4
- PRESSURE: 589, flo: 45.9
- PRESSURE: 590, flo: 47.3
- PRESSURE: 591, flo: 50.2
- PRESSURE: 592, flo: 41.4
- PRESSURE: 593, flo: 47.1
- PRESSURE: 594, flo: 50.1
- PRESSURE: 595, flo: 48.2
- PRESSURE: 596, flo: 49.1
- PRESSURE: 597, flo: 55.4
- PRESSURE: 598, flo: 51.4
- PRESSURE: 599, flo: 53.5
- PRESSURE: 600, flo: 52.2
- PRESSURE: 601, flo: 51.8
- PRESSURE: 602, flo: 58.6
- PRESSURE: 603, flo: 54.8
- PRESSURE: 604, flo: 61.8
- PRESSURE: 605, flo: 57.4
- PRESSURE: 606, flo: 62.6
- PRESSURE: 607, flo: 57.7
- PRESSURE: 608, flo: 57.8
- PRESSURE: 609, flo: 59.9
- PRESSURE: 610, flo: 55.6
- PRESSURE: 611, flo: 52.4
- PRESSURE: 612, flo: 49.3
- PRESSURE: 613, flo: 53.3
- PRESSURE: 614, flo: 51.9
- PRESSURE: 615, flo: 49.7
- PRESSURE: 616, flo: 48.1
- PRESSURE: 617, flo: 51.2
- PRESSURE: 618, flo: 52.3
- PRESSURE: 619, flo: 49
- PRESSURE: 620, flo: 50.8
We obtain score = -4.28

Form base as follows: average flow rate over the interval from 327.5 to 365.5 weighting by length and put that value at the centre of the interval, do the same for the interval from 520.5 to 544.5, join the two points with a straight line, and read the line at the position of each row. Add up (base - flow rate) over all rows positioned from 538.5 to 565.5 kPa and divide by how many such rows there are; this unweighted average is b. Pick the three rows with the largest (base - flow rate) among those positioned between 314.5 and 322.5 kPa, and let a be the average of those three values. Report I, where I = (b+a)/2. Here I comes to 2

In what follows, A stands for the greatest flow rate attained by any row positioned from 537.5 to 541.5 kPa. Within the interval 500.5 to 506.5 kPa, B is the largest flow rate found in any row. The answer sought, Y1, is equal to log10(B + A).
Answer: 2.02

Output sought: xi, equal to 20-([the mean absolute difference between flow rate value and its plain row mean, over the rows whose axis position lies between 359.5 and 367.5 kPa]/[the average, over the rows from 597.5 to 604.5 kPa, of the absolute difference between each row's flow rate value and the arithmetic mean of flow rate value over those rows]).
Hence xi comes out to 19.08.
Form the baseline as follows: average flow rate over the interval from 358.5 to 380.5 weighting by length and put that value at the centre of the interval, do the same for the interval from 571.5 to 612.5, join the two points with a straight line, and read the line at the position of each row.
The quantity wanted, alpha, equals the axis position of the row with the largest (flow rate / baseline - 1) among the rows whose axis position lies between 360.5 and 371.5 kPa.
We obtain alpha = 370 kPa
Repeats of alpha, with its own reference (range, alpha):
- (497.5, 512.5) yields 499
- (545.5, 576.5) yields 560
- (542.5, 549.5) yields 543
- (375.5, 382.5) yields 378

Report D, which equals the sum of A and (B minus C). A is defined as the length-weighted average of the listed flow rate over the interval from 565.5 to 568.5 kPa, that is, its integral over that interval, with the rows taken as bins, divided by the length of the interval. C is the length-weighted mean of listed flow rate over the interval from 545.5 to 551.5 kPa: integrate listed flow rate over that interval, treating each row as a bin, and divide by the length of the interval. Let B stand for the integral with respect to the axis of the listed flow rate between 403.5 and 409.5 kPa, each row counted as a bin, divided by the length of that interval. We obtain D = 65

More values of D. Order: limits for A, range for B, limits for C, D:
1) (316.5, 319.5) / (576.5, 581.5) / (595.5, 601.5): 50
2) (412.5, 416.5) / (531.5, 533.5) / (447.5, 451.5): 42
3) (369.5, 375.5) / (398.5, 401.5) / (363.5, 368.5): 72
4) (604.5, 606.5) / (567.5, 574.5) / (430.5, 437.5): 44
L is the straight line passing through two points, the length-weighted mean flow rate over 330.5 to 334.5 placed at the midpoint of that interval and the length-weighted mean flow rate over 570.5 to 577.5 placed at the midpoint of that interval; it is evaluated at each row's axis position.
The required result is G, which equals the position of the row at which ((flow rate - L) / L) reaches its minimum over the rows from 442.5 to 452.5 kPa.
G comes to 443 kPa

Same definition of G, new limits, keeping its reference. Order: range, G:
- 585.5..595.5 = 592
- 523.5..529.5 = 528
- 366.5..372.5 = 368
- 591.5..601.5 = 592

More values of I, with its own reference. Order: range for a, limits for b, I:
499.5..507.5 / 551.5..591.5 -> -2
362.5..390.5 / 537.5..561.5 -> 1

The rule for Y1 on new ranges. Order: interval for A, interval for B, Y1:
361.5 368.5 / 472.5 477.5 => 2.09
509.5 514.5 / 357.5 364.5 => 2.07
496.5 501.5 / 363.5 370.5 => 2.09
